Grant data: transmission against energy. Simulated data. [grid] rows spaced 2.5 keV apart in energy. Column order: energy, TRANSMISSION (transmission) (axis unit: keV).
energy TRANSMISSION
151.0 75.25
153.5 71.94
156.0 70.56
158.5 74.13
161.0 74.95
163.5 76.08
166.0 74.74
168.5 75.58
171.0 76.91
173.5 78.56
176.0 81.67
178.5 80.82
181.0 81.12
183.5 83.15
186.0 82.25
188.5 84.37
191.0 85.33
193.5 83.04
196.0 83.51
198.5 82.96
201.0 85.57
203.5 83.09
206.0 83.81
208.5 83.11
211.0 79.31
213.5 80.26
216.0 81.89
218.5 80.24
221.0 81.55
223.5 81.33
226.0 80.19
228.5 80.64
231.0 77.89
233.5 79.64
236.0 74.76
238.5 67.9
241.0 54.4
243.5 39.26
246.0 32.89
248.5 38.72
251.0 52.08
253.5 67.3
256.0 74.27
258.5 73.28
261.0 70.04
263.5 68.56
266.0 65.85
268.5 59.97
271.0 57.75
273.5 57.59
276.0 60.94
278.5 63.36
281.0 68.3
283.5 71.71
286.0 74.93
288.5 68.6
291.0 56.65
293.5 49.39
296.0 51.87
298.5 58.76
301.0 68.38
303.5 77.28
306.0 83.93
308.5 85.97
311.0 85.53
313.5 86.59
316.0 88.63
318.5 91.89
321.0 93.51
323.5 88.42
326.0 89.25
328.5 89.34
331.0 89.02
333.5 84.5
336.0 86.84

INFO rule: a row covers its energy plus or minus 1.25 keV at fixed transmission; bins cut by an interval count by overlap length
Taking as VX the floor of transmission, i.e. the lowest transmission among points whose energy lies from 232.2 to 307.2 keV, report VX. 32.89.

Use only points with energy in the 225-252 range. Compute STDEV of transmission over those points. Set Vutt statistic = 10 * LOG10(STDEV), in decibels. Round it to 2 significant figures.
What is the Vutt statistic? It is 13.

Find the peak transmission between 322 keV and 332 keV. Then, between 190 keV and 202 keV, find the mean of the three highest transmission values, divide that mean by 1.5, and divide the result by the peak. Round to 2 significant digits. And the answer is 0.63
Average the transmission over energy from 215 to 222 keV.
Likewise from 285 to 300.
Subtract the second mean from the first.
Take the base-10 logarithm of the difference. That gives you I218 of 1.3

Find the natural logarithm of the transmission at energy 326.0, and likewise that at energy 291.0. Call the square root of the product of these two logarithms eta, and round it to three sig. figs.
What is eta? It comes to 4.26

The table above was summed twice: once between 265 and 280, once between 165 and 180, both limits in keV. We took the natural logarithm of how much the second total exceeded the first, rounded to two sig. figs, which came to 4.6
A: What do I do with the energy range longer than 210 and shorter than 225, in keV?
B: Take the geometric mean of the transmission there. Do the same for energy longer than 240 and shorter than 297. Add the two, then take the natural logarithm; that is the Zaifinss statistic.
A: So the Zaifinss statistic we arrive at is 4.94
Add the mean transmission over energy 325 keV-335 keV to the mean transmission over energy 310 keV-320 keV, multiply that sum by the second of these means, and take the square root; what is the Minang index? 125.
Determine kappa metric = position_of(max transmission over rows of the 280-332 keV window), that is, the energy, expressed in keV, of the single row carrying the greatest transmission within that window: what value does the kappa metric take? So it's 321.0 keV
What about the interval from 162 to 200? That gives 191.0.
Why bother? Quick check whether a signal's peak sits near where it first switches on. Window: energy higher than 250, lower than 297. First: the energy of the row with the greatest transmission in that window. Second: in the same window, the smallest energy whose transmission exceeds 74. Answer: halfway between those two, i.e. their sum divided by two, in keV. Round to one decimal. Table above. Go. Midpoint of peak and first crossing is 271.0 keV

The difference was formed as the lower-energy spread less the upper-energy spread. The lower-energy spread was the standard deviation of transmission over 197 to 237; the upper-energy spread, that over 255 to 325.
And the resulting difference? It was -10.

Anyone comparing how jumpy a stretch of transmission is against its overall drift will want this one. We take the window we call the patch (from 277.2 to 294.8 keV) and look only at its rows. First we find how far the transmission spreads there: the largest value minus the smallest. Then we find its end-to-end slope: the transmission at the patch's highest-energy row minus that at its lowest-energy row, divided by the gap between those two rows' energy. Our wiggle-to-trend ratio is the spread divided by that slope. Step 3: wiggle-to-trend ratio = -27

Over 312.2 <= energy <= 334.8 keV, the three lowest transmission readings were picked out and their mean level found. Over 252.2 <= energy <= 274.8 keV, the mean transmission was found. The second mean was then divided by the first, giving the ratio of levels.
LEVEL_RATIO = 0.76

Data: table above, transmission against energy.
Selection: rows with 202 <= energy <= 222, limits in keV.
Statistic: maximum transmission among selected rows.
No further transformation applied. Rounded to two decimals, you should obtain 83.81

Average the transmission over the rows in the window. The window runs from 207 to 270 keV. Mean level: 69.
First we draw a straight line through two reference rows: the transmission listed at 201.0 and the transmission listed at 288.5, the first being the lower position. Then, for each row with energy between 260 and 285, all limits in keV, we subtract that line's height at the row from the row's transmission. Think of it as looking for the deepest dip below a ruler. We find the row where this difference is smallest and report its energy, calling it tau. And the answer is 271.0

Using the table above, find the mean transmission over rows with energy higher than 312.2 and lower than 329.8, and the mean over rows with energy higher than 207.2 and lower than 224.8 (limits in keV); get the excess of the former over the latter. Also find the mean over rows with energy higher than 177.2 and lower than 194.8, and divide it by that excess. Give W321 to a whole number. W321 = 10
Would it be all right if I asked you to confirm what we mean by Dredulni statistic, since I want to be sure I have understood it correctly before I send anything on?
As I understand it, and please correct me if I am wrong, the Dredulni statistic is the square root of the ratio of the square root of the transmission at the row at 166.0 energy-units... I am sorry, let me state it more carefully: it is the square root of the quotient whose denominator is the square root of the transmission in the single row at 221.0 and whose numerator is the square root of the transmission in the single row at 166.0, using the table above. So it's 0.98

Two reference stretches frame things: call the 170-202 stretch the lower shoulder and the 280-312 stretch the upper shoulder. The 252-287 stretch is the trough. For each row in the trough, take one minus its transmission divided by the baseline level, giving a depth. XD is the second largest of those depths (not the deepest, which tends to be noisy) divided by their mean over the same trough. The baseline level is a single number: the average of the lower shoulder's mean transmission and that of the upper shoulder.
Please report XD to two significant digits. 2.0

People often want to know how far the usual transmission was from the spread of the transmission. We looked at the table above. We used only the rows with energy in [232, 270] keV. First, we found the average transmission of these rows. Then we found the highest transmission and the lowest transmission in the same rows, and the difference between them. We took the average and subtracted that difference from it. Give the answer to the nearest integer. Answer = 15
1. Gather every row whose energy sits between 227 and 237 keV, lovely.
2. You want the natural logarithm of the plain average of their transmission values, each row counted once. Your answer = 4.36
